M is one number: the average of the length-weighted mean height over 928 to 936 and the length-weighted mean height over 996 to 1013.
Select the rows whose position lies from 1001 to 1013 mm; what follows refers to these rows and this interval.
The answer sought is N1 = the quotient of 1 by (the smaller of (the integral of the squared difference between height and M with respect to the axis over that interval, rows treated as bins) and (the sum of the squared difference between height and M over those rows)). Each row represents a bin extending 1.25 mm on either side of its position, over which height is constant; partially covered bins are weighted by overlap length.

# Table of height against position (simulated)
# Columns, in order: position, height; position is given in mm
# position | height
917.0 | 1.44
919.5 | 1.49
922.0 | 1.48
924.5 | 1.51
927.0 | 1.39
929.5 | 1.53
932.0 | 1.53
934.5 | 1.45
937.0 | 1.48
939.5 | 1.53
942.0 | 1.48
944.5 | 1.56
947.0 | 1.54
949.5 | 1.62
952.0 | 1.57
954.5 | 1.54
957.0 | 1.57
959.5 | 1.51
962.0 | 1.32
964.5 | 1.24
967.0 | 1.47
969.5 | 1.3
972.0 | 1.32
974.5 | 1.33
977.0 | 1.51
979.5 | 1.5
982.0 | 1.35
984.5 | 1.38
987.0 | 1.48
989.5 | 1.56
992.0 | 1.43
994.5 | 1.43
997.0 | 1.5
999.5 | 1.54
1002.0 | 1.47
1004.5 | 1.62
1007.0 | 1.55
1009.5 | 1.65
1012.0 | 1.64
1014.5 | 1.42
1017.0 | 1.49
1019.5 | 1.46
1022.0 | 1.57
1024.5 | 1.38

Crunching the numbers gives 27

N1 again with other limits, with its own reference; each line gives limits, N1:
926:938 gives 33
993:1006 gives 43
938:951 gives 90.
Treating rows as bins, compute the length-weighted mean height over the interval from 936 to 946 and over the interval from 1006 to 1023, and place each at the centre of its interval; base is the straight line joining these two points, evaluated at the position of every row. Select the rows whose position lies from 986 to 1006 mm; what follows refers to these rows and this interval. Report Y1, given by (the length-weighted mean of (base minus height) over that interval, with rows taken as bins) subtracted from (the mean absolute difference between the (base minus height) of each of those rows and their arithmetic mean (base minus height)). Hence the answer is 0.02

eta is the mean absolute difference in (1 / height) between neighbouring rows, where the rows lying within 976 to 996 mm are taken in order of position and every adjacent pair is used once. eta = 0.034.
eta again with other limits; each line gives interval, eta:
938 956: 0.022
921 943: 0.029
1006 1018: 0.043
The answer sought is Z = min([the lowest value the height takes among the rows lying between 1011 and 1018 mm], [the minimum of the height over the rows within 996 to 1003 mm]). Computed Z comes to 1.42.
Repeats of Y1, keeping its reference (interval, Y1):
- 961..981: -0.06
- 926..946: 0.03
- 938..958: 0.06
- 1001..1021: 0.08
